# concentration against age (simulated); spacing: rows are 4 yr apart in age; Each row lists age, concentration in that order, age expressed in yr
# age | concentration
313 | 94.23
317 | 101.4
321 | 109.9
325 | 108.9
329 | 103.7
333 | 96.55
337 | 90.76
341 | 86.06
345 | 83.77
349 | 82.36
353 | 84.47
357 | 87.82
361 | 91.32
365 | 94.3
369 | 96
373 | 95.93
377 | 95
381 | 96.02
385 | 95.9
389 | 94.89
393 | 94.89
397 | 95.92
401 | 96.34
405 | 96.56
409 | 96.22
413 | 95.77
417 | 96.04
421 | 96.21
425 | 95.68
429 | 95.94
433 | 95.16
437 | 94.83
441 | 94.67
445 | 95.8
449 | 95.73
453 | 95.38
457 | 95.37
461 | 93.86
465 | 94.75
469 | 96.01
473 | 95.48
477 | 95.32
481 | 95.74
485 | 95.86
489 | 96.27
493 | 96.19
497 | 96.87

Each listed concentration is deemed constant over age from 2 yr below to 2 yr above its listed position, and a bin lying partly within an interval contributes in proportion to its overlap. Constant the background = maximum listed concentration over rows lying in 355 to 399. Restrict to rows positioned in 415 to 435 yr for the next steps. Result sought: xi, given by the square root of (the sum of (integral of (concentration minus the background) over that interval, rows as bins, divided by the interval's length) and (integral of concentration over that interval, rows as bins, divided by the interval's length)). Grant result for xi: 9.78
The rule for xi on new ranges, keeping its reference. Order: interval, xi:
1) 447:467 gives 9.70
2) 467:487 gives 9.76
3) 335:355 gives 8.66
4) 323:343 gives 9.92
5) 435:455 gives 9.72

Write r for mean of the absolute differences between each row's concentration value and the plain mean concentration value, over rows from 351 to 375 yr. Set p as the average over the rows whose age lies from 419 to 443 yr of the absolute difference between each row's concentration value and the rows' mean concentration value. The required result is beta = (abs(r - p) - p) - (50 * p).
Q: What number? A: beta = -24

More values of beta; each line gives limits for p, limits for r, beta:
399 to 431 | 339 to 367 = -9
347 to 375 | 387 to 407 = -233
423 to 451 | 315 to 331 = -20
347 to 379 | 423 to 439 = -226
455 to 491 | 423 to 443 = -26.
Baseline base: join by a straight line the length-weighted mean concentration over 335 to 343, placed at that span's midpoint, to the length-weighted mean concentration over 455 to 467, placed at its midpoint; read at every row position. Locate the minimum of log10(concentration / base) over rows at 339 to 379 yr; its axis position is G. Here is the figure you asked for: 349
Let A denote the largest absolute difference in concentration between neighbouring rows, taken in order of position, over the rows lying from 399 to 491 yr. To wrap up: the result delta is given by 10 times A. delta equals 15.1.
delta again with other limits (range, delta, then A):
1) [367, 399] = 10.3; 1.0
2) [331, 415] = 57.9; 5.8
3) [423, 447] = 11.3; 1.1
